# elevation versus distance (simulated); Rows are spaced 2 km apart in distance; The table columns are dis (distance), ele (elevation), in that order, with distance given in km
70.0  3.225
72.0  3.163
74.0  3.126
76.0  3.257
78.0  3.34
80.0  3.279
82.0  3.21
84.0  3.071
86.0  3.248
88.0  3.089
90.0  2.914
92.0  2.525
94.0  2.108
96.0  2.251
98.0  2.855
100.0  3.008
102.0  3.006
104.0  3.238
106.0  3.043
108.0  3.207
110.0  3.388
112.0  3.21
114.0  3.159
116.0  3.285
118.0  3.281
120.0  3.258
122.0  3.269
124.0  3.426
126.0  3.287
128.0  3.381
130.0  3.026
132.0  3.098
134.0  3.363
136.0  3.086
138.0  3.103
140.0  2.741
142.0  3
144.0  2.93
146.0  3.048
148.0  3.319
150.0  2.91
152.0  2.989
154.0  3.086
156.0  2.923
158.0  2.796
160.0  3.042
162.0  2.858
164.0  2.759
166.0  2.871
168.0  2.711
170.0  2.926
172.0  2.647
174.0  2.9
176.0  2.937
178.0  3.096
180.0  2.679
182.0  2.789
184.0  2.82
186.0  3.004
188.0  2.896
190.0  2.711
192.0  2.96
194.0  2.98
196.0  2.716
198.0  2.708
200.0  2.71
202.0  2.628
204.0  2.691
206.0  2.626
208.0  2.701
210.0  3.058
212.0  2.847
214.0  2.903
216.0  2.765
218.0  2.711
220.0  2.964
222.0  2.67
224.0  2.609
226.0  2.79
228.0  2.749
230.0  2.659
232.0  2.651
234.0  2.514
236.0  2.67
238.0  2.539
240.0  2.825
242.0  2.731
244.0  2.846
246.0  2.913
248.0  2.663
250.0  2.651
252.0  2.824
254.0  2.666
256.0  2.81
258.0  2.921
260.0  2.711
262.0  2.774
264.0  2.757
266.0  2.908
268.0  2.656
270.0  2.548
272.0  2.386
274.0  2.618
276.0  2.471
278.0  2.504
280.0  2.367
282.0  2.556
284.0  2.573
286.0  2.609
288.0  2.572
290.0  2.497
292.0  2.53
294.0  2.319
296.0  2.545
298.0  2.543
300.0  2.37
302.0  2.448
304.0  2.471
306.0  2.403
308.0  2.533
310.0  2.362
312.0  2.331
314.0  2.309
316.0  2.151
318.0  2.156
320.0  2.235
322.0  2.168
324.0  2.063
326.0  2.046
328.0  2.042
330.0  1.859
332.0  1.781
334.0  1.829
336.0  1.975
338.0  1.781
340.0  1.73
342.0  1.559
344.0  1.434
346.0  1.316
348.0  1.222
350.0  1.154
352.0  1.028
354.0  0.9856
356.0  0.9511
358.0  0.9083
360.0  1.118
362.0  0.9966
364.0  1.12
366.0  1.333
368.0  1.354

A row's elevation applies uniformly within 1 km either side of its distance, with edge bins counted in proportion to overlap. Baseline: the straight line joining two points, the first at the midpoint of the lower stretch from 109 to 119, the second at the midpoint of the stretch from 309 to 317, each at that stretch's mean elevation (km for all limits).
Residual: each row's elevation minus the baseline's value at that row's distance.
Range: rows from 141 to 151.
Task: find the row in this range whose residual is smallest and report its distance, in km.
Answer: 144.0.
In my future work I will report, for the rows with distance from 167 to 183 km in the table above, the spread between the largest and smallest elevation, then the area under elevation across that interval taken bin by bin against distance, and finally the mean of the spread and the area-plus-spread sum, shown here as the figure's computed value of 23.1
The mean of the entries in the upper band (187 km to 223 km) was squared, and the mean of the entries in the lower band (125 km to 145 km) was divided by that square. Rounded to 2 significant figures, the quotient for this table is 0.40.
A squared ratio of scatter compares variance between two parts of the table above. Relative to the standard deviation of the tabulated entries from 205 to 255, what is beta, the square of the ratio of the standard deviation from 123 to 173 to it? 2.7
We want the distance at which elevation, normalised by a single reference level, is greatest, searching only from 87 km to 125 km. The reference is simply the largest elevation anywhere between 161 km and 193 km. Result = 124.0 km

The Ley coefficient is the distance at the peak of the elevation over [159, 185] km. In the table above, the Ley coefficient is 178.0 km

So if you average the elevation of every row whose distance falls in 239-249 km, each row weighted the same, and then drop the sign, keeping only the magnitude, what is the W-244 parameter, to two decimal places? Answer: 2.80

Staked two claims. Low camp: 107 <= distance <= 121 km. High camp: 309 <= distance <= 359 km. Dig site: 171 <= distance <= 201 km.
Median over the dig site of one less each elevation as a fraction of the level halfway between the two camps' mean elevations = -0.13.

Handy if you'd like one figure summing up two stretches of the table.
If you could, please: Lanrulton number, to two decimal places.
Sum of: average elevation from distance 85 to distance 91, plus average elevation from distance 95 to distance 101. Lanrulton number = 5.79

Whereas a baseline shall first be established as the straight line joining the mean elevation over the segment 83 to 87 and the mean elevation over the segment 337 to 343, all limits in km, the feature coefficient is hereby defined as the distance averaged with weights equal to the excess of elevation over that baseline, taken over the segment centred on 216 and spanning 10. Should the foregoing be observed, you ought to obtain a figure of 216.1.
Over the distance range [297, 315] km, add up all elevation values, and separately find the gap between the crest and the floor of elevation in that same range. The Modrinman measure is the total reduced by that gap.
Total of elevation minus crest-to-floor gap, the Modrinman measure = 22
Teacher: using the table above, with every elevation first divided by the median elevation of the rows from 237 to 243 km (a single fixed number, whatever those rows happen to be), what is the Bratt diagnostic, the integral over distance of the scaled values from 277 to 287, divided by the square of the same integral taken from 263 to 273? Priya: 0.098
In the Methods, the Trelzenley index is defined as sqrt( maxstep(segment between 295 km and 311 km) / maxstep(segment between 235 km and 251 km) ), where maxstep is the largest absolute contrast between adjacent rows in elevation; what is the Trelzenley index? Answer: 0.78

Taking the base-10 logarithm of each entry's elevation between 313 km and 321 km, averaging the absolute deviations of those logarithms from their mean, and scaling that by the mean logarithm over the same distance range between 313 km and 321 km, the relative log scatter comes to 0.034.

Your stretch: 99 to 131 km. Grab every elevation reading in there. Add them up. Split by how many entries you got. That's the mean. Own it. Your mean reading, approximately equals 3.2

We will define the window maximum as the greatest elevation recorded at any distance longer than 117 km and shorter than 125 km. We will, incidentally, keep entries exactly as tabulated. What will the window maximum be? 3.426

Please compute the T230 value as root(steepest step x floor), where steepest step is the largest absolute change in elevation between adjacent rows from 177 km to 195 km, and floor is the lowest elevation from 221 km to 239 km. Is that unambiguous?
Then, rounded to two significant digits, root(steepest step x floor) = 1.0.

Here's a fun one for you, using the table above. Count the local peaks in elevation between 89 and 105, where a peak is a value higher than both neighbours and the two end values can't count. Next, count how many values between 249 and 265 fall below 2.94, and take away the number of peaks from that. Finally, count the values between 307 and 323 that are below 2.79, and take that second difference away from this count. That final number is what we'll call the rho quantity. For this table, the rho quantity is 1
